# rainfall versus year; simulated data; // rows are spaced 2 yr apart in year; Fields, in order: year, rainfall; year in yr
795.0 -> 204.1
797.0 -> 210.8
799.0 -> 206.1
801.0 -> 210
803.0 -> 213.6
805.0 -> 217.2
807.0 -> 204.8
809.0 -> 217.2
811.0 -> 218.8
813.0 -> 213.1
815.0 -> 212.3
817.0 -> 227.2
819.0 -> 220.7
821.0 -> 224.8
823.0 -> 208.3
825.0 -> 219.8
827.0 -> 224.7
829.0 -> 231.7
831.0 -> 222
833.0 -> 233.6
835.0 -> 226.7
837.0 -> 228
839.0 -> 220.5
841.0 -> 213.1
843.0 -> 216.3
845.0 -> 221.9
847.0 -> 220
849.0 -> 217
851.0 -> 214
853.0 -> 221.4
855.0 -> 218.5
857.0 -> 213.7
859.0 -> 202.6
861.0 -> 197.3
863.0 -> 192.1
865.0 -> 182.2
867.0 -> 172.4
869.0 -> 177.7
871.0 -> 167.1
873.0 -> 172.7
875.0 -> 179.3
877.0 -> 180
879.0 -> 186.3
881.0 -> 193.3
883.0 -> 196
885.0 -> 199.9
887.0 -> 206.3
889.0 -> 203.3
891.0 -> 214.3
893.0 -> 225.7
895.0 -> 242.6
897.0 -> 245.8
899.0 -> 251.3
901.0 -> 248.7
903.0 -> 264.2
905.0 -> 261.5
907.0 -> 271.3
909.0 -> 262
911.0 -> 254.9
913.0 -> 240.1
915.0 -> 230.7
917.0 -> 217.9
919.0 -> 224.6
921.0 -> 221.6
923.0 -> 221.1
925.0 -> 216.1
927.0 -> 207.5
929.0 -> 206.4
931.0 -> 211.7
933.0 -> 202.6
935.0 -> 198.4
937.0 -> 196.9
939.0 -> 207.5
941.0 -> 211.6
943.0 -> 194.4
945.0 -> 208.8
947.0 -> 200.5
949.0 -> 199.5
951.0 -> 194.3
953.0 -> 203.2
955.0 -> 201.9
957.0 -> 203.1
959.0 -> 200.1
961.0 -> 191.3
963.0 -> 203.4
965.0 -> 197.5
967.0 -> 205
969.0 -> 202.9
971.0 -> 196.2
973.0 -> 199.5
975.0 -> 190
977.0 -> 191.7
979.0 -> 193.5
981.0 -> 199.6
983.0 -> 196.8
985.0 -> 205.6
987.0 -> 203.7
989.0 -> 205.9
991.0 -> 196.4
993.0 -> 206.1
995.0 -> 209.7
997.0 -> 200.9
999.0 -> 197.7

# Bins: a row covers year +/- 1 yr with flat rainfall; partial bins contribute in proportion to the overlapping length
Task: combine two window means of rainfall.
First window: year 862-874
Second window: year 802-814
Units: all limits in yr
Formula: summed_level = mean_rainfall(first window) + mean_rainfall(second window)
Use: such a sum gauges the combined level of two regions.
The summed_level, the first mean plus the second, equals 391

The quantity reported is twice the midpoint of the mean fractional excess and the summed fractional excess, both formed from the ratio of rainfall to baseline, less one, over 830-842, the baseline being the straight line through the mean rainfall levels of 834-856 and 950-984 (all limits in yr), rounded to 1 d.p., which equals 0.1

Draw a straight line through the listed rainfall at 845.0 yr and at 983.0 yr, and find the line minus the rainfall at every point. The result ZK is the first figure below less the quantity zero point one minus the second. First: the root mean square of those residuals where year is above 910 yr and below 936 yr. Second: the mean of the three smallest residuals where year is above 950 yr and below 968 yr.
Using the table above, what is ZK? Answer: 15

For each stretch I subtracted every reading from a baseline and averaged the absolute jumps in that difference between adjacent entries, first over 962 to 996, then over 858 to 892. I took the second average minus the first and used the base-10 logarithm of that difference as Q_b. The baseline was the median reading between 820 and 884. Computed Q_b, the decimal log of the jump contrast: 0.01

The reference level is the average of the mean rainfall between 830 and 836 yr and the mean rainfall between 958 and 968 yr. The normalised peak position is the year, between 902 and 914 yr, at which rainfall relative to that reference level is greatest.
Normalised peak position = 907.0 yr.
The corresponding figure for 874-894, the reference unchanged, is 893.0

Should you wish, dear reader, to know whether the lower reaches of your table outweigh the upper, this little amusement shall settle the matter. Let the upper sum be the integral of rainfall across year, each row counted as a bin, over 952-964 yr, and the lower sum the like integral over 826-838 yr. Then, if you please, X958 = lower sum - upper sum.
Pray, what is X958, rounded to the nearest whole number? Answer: 327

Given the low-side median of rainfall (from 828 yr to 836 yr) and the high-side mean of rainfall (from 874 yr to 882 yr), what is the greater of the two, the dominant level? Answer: 229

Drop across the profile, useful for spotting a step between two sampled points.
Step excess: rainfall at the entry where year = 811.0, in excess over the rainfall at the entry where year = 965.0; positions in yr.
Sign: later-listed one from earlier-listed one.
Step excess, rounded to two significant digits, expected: 21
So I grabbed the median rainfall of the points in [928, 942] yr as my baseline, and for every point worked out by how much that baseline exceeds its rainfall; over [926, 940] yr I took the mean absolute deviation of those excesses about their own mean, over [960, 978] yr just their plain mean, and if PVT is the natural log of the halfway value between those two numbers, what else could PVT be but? 1.89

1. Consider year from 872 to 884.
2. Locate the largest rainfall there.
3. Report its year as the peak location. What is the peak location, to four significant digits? 883.0 yr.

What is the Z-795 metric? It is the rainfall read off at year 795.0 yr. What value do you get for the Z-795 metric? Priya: 204.1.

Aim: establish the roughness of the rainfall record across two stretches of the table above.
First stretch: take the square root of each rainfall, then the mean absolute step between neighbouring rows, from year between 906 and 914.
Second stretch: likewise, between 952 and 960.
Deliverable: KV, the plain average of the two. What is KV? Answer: 0.19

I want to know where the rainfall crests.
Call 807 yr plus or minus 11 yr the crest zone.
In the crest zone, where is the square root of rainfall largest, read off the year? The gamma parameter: 817.0 yr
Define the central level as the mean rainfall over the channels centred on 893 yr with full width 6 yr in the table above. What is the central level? 228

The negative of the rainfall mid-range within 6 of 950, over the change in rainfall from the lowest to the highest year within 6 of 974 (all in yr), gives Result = 21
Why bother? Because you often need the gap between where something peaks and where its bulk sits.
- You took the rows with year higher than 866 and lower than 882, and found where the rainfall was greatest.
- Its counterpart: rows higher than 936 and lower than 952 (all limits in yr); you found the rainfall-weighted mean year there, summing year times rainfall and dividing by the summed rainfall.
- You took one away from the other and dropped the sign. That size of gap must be 63.0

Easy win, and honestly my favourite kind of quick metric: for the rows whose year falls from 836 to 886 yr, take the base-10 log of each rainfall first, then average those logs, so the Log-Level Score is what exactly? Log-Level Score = 2.30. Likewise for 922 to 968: 2.31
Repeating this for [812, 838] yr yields 2.35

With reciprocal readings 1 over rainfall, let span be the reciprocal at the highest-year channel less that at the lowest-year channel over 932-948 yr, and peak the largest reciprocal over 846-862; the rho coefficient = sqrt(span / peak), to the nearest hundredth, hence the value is 0.10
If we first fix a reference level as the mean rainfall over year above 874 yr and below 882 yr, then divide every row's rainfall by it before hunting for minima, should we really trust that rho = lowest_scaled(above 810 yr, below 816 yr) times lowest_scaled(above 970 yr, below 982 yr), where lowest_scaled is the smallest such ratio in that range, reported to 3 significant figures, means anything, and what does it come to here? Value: 1.18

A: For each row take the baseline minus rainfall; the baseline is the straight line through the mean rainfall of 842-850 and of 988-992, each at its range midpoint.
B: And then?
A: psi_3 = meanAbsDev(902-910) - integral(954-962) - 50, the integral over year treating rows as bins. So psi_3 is -94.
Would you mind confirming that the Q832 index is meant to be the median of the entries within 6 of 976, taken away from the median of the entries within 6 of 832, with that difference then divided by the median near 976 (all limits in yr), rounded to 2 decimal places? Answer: 0.17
